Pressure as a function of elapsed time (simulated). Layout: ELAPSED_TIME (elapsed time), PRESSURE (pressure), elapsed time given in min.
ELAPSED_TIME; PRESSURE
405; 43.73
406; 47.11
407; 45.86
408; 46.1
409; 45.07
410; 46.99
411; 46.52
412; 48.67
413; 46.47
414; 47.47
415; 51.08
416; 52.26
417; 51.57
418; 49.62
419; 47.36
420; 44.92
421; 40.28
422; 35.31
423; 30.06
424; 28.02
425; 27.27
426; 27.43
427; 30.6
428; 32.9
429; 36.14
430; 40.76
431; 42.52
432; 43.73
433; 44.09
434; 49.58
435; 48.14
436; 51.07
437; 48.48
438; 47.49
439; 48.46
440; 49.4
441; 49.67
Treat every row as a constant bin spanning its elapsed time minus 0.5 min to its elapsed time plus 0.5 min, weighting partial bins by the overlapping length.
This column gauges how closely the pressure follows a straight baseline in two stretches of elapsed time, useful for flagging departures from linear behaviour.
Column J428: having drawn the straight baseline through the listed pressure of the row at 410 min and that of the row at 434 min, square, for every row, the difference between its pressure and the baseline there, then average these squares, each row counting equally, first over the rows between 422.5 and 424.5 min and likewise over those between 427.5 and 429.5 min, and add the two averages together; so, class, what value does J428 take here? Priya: 590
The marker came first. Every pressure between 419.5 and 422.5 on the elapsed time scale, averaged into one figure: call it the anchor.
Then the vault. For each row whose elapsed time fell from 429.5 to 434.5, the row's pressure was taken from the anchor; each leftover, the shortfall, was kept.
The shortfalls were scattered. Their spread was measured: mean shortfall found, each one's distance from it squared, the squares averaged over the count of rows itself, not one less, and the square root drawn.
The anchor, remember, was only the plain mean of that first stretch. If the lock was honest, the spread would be 3.0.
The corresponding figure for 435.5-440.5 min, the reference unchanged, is 1.2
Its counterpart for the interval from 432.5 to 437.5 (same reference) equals 2.3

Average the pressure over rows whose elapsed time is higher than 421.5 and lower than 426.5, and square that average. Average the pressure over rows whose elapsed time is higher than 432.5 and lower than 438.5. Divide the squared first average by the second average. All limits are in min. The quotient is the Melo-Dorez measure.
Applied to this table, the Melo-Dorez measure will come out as 18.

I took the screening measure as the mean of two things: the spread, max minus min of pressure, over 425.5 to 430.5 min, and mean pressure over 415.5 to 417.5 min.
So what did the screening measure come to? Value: 32.6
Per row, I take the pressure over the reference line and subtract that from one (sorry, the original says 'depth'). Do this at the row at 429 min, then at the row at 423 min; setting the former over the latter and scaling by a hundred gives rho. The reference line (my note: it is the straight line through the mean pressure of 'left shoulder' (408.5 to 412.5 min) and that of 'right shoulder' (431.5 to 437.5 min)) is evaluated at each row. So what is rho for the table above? 65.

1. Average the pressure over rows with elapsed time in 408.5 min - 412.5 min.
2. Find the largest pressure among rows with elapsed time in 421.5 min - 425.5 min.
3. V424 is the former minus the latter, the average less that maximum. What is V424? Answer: 12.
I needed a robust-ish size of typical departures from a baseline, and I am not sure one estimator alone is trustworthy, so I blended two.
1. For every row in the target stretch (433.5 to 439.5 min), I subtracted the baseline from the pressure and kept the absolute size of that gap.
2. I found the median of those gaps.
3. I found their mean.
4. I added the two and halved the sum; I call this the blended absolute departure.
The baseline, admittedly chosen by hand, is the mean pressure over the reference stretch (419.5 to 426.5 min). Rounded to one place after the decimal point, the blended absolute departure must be 15.3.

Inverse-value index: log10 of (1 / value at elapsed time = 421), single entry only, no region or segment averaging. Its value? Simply -1.61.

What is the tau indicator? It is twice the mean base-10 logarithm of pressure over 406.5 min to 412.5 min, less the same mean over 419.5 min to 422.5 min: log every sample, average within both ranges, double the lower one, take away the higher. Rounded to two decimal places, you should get 1.73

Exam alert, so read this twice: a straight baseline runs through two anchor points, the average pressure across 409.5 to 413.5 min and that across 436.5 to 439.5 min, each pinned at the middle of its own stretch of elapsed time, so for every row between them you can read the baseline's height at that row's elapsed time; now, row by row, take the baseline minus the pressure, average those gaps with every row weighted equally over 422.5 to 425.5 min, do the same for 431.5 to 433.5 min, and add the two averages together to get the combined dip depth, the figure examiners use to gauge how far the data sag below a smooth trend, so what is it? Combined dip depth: 23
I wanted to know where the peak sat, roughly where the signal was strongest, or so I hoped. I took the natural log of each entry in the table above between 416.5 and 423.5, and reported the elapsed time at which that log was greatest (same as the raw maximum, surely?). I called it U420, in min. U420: 417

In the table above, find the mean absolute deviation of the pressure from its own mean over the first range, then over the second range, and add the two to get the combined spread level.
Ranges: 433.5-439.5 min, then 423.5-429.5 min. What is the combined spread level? 3.8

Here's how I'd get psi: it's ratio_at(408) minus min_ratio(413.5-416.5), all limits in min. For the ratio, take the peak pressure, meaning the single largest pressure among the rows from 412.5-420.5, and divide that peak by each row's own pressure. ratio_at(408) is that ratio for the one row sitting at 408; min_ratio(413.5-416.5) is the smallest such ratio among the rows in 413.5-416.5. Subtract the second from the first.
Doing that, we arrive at 0.13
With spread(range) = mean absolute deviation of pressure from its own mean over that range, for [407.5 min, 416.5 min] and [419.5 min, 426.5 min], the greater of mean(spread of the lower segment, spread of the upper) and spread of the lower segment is 3.9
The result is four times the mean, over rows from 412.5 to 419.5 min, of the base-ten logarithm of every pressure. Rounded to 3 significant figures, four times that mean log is 6.77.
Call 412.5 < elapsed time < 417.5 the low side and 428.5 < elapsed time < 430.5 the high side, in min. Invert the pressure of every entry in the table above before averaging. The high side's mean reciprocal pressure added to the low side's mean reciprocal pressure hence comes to 0.046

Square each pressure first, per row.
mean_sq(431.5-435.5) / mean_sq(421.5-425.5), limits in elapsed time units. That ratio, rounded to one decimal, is 2.3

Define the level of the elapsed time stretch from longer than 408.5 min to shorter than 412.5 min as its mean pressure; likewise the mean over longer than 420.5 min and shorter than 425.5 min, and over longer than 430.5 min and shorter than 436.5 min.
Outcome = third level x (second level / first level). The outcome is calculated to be 32.0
